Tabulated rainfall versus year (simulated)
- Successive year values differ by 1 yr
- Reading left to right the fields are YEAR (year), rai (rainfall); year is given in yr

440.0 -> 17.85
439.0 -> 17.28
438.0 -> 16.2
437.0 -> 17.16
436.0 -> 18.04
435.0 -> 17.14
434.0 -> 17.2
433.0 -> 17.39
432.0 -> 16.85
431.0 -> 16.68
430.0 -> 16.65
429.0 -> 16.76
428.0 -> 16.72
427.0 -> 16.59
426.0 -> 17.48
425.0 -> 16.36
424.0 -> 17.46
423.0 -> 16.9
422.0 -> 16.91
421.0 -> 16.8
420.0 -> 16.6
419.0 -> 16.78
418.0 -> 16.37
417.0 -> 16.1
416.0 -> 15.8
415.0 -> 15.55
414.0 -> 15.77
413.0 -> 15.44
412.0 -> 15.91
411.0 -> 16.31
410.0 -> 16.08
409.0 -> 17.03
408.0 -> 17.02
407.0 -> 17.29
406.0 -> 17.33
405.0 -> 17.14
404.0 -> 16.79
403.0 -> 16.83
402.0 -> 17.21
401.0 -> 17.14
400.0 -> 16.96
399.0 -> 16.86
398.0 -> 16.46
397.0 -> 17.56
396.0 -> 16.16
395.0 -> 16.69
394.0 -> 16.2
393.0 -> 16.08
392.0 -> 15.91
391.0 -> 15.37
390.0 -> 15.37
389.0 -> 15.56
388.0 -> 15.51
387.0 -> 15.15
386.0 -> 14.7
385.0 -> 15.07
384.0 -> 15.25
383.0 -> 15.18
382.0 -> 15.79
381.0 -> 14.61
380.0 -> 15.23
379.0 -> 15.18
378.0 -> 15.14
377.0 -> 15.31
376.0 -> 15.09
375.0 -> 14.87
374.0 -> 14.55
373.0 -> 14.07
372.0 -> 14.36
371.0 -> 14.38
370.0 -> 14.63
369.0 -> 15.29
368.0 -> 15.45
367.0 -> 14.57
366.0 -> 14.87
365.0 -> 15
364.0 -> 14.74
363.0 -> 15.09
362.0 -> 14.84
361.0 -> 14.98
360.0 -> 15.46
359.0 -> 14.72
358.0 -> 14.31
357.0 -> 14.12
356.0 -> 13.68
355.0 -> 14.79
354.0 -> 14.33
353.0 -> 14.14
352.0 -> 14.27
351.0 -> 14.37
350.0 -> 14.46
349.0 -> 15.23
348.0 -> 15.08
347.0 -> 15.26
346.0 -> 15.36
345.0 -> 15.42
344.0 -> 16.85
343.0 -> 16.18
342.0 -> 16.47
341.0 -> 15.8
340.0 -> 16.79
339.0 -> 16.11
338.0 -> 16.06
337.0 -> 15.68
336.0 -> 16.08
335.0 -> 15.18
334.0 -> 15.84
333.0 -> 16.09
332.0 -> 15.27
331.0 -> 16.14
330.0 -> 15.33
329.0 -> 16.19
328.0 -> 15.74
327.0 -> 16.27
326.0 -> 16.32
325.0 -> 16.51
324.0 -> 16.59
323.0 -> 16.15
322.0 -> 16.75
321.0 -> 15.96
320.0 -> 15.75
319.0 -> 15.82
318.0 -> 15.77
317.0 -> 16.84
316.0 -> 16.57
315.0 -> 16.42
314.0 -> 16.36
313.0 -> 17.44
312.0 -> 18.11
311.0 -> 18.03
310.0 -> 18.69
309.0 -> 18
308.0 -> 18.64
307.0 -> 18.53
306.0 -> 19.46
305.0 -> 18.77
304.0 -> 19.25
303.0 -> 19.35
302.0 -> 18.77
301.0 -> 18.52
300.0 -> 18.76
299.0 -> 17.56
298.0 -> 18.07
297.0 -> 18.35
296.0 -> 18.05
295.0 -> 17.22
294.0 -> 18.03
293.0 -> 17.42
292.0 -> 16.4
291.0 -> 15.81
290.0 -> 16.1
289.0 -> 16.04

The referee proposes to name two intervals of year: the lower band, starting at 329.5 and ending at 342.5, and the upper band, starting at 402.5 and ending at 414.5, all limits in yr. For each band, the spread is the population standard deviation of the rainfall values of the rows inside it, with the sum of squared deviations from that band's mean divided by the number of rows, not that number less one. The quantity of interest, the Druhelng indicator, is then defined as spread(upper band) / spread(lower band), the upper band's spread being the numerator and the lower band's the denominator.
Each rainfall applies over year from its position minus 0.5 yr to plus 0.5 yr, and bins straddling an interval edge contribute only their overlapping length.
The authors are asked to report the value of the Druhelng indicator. 1.4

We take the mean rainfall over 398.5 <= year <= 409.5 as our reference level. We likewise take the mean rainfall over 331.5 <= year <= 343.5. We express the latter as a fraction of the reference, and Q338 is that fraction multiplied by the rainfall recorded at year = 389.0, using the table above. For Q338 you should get 14.6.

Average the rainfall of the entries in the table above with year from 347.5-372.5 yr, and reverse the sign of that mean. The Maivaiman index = -14.7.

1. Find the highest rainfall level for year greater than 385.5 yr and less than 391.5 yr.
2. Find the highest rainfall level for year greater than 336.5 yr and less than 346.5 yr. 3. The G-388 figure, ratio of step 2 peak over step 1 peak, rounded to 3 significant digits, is 1.08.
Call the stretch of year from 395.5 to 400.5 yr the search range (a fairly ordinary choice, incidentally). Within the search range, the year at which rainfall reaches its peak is 397.0 yr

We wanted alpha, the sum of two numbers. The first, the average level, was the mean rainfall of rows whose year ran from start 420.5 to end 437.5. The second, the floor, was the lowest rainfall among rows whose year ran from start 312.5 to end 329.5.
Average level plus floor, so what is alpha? 32.7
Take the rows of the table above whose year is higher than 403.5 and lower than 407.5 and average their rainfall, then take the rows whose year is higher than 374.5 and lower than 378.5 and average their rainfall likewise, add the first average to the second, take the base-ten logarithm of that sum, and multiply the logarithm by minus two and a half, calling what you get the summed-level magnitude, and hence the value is -3.77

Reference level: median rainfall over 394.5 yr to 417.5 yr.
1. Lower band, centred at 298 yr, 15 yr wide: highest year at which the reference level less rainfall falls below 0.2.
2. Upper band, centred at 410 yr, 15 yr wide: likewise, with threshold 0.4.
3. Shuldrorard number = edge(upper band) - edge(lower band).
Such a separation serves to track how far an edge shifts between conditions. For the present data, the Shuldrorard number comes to 104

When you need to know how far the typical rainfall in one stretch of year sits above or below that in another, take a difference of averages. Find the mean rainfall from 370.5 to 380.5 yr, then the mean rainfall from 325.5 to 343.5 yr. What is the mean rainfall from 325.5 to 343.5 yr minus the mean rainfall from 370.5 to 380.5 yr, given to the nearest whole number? 1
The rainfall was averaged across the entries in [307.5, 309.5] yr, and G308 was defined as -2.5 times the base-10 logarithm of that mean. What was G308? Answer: -3.16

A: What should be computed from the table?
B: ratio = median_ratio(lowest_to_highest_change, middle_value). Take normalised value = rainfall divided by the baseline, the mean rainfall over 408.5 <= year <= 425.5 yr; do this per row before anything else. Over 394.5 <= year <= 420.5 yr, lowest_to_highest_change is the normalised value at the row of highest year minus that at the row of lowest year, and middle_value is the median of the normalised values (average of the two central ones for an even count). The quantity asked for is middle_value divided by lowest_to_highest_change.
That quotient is -186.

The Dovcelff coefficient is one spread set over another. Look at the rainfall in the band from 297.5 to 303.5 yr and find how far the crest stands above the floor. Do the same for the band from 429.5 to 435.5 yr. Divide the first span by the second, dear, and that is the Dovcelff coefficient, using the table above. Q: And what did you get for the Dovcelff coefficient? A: 2.4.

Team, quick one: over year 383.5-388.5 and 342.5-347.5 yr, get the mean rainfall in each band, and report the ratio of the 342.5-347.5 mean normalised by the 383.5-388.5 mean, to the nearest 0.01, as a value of 1.04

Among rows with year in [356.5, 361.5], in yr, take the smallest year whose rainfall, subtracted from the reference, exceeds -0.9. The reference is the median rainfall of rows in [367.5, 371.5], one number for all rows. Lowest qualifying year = 357.0 yr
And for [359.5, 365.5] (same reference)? 360.0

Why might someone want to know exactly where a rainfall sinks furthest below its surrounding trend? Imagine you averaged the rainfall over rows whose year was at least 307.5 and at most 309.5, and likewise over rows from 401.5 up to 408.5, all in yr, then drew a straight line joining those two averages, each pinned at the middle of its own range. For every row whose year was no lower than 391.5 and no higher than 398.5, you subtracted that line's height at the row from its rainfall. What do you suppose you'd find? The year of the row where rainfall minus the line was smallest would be 392.0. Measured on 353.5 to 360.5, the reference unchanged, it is 356.0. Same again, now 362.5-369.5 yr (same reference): 367.0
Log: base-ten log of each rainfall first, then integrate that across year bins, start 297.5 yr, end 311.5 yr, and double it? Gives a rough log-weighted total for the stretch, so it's 35.5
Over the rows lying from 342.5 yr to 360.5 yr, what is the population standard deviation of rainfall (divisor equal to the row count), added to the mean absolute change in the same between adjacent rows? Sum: 1.2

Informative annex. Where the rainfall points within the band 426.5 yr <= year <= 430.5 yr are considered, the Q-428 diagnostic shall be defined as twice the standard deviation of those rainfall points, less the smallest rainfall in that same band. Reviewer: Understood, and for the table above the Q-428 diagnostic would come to -16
